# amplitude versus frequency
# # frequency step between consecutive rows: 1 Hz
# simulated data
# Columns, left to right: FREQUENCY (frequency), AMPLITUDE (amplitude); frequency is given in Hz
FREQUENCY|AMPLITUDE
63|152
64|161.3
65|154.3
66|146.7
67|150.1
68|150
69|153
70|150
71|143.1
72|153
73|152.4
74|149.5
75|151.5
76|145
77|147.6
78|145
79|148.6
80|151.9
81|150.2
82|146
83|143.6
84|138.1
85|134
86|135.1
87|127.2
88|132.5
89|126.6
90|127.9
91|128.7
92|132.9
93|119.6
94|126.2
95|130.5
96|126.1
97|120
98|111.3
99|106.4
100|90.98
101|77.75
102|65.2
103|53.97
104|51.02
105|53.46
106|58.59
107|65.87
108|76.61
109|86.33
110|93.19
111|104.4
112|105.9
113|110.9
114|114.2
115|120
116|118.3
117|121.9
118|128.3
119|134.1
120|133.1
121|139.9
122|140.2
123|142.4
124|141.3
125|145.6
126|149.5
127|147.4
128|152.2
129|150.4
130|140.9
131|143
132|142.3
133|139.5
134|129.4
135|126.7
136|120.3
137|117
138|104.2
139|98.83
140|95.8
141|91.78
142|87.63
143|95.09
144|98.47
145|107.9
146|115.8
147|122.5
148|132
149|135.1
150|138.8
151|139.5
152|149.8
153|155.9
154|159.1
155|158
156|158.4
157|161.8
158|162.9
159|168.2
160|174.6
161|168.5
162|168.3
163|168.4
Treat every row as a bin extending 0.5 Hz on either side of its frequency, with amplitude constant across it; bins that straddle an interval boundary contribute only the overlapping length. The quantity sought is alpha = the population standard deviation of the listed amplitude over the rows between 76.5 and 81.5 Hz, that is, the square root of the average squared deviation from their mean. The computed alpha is 2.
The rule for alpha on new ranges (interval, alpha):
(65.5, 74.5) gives 3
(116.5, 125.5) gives 7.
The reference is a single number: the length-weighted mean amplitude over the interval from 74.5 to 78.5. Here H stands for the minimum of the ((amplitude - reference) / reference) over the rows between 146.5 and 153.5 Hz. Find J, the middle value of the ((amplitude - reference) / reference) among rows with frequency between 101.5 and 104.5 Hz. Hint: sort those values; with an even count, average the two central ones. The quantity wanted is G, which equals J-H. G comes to -0.47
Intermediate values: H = -0.2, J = -0.63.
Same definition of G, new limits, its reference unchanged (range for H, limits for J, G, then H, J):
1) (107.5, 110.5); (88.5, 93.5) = 0.35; -0.5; -0.13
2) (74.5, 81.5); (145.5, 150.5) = -0.09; 0.0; -0.10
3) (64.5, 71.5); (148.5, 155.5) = 0.05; 0.0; 0.02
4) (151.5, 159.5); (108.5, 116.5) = -0.28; 0.0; -0.26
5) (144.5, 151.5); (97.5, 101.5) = -0.06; -0.3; -0.33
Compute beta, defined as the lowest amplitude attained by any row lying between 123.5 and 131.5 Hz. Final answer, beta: 140.9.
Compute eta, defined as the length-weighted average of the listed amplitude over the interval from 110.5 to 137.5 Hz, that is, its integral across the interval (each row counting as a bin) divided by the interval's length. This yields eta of 132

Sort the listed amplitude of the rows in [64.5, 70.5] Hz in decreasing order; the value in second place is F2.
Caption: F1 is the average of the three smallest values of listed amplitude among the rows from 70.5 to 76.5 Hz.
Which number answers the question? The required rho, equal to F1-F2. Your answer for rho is -7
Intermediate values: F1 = 146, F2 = 153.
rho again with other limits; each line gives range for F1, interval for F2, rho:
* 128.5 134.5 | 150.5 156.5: -22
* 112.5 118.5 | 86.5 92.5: -18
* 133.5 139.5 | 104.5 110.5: 20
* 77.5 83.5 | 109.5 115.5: 31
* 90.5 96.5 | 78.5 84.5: -26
